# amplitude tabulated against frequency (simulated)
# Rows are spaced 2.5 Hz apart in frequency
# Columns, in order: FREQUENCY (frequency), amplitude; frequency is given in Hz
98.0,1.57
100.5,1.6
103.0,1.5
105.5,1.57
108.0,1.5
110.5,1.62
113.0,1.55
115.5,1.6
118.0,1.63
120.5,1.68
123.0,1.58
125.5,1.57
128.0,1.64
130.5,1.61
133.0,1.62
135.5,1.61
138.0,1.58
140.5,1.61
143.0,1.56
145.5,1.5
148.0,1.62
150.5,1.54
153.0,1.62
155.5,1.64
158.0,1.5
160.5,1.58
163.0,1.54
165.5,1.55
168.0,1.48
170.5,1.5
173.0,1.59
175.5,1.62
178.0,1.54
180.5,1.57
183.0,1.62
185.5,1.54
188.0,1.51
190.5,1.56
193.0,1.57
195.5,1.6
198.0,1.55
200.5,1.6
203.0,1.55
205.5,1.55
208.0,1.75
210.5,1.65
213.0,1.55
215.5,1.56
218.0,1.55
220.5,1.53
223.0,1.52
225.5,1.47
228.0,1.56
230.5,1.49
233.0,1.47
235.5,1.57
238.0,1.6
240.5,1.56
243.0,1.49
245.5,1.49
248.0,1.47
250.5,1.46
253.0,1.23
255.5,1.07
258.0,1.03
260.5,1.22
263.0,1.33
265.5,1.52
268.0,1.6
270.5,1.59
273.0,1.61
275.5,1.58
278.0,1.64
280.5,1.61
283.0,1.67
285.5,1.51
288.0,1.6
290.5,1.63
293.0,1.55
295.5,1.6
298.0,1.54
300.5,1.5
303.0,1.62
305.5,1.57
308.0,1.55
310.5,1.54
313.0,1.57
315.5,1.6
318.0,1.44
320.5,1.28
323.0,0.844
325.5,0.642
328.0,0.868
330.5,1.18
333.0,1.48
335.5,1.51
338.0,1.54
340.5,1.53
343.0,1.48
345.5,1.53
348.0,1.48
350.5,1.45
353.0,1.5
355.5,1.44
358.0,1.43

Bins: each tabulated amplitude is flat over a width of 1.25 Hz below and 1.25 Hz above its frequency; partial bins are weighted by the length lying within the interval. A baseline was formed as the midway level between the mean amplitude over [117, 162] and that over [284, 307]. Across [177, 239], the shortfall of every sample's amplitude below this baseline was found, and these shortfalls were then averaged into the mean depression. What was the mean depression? 0.020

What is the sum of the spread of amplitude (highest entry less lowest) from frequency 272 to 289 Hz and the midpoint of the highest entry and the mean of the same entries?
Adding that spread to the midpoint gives 1.80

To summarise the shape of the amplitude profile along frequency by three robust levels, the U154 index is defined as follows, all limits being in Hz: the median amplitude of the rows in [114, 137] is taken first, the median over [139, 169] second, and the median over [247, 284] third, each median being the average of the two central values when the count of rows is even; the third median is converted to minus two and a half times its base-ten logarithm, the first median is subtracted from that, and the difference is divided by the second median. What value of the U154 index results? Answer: -1.33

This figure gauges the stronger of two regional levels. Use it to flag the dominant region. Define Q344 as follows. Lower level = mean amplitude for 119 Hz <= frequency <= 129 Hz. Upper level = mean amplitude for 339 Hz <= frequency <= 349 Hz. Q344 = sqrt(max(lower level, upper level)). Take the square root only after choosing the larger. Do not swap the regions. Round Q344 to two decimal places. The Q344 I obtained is 1.27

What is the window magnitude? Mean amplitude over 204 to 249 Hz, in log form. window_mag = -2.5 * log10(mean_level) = -0.47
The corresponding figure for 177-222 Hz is -0.49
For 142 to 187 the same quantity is -0.48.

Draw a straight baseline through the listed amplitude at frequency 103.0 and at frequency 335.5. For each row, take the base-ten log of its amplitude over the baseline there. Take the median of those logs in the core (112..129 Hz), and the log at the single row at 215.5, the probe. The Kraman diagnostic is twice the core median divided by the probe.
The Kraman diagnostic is 3.6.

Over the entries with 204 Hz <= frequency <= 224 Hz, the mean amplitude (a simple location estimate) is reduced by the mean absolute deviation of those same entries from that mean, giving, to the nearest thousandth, 1.524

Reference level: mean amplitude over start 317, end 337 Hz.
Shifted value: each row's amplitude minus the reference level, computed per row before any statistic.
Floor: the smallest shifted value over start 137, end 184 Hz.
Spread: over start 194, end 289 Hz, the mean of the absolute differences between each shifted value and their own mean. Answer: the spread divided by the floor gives 0.31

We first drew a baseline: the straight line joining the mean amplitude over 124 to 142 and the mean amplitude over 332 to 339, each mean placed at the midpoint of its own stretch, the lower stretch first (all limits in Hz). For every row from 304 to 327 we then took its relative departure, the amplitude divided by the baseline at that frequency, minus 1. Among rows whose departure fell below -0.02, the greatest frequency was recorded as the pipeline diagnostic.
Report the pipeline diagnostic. 325.5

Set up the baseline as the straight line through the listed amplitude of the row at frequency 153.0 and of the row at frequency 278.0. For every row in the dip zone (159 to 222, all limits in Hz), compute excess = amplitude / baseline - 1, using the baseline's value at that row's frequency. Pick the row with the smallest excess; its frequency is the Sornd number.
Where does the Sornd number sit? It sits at 168.0 Hz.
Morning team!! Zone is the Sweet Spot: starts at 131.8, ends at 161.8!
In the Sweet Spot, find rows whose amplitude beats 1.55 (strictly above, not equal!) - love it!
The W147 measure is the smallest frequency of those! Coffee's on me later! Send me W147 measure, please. 133.0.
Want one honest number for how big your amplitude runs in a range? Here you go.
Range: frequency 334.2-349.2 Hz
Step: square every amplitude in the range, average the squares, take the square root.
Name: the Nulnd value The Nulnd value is 1.51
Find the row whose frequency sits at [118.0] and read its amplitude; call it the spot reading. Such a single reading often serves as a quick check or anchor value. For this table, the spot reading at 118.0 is 1.63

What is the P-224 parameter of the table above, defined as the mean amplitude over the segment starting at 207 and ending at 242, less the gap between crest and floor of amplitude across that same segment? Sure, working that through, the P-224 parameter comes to 1.28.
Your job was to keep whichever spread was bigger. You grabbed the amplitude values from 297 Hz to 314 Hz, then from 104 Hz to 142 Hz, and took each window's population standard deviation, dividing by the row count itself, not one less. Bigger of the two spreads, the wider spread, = 0.041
